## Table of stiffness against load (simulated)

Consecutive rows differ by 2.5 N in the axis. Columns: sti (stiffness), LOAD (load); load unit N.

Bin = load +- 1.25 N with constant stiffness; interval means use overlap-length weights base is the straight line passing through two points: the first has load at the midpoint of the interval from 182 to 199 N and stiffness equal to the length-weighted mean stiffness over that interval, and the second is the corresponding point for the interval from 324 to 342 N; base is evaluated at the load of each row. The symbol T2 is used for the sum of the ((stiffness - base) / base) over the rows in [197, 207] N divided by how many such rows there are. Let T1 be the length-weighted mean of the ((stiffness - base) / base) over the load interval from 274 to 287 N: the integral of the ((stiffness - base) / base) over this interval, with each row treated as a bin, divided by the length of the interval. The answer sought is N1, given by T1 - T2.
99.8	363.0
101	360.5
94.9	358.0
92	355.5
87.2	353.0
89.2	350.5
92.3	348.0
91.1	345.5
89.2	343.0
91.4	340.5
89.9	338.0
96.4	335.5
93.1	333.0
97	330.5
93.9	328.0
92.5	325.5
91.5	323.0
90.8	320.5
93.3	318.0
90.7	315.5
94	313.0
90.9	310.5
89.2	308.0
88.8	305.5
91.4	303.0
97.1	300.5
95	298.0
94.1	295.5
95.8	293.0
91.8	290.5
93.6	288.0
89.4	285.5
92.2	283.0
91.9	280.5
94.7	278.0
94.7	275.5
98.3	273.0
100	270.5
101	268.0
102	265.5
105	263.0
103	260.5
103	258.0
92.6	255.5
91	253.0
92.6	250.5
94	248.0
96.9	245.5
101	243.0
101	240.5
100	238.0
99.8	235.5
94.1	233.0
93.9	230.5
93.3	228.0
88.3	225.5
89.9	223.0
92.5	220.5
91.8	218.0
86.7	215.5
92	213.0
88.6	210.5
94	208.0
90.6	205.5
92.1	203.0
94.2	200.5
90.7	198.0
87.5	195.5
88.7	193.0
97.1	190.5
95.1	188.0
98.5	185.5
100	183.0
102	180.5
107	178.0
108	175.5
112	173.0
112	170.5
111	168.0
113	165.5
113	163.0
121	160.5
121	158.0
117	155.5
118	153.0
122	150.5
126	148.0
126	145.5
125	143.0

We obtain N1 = 0.01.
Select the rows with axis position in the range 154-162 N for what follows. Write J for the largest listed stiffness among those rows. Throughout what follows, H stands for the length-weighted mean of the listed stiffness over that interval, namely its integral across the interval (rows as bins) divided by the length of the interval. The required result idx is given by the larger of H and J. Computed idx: 121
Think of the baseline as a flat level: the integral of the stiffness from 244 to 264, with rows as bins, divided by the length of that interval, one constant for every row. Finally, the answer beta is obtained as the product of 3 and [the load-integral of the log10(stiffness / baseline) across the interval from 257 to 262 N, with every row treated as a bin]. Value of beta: 0.4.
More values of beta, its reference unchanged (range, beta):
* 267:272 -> 0.2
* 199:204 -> -0.3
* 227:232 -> -0.2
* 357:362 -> 0.1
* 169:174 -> 0.9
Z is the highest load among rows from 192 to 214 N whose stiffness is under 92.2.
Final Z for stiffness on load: 213.0 N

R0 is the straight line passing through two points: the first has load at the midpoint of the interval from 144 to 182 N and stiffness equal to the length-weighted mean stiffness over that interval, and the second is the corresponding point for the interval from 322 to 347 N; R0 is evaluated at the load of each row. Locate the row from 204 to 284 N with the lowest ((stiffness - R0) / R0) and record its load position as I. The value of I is 215.5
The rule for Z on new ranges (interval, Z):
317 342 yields 340.5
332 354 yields 353.0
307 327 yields 323.0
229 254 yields 253.0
